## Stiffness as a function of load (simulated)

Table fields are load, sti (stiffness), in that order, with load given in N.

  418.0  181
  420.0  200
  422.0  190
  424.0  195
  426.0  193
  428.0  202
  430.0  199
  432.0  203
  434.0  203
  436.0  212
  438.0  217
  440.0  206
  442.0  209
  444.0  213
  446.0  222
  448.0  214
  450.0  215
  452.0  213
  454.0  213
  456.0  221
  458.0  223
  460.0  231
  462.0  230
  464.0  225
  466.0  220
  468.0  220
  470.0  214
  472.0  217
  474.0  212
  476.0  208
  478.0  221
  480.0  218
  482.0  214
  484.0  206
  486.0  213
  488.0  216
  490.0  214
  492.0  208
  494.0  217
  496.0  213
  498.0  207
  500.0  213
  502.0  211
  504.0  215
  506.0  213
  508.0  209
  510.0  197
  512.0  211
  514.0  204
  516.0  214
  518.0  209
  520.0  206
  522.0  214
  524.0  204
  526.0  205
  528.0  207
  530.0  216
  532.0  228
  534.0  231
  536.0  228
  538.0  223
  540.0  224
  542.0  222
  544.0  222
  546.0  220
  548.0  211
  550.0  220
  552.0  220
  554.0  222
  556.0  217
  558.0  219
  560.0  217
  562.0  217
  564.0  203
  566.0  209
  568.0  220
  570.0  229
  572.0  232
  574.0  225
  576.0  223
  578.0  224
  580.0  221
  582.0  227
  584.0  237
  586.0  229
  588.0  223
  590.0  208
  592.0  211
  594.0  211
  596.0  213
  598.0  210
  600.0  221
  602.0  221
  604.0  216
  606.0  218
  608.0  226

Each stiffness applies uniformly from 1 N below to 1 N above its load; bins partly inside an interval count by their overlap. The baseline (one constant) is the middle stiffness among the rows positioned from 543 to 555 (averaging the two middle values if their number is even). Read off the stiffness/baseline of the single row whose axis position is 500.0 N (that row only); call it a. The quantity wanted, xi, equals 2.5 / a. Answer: 2.58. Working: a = 0.97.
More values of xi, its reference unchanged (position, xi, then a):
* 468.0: 2.50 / 1.00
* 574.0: 2.44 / 1.02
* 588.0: 2.47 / 1.01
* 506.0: 2.58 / 0.97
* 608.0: 2.43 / 1.03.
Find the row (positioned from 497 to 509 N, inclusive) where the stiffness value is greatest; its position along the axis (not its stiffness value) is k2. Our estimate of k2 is 504.0 N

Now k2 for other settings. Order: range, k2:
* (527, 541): 534.0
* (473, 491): 478.0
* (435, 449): 446.0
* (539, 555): 540.0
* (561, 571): 570.0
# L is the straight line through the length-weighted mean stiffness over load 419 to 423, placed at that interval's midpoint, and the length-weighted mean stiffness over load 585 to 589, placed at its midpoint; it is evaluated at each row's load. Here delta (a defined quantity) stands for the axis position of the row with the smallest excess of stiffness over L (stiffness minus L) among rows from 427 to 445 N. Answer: 430.0 N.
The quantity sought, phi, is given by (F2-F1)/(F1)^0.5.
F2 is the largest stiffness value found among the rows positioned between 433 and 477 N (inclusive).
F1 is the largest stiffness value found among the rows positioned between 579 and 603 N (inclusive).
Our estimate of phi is -0.4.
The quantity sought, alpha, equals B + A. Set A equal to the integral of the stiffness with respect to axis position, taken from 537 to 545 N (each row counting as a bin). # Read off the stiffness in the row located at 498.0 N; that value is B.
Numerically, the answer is 1989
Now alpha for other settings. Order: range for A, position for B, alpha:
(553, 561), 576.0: 1973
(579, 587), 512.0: 2039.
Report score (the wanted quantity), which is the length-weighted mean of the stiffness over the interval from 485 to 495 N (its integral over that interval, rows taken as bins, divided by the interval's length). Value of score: 213.6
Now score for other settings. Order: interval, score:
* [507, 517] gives 207.0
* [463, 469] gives 221.7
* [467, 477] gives 214.2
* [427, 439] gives 206.0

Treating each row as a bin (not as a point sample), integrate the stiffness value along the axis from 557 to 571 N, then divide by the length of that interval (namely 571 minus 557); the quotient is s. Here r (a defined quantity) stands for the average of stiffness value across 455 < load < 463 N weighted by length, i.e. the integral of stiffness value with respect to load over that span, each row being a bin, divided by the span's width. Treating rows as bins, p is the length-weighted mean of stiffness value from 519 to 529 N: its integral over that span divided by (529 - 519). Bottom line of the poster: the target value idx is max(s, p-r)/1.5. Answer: 144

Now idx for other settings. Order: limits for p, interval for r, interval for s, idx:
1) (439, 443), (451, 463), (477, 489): 143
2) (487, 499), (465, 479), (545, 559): 146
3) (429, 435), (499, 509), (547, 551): 144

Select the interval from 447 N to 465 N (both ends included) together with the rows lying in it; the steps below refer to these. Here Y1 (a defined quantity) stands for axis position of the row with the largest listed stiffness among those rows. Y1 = 460.0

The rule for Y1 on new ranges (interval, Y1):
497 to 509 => 504.0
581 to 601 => 584.0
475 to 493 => 478.0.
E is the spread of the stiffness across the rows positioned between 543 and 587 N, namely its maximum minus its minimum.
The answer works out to 34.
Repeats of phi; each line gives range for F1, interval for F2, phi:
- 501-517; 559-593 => 1.5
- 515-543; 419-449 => -0.6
